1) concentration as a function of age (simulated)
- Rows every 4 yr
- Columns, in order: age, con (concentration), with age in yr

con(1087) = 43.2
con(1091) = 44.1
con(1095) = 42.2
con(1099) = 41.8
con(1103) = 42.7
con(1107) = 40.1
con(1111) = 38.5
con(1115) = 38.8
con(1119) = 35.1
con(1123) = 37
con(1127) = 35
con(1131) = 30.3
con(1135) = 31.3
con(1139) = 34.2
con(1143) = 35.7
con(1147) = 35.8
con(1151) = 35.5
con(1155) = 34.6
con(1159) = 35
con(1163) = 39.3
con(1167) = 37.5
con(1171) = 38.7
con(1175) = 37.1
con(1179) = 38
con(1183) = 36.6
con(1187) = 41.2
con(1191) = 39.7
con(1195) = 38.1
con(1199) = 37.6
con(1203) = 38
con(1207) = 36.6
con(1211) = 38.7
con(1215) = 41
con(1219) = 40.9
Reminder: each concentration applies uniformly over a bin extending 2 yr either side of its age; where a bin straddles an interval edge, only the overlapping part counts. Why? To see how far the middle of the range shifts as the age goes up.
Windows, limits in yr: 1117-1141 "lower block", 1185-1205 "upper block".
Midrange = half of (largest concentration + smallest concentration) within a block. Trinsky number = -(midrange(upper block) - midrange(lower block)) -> -6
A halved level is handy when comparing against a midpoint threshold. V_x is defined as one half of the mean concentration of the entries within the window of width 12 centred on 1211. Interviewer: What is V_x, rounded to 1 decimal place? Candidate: 19.4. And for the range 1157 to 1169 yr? 18.6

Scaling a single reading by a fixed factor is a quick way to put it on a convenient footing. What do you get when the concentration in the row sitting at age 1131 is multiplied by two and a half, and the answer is 76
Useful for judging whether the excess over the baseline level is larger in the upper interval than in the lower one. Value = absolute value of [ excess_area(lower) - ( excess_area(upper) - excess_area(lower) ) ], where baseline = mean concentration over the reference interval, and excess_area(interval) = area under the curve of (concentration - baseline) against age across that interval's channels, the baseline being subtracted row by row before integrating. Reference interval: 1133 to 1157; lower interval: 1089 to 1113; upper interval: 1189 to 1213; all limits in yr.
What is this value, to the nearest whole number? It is 252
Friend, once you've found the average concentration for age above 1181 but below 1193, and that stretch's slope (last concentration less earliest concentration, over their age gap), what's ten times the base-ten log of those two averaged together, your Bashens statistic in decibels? 13.0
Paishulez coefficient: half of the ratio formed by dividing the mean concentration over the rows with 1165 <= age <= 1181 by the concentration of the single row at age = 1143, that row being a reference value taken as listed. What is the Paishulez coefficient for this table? 0.530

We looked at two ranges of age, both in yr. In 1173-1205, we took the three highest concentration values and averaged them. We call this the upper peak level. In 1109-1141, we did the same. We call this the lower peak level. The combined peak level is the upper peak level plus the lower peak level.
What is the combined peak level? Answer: 77.8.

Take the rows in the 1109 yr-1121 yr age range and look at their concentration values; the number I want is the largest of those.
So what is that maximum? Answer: 38.8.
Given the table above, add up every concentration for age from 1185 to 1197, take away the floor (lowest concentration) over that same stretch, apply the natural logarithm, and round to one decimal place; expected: 4.4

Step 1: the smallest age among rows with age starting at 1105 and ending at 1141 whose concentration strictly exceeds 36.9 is 1107 yr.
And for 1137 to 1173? 1163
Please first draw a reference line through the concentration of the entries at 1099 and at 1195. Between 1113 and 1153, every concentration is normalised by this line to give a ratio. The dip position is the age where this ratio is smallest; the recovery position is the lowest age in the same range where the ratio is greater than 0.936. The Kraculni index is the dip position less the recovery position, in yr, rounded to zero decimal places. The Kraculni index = 16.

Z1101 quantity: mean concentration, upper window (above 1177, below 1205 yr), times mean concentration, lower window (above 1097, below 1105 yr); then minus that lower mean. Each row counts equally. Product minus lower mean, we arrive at 1583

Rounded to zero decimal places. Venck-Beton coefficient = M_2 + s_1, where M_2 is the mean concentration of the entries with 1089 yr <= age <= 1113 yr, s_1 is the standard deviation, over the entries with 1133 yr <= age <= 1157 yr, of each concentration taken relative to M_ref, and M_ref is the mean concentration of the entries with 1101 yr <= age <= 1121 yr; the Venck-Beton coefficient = 43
